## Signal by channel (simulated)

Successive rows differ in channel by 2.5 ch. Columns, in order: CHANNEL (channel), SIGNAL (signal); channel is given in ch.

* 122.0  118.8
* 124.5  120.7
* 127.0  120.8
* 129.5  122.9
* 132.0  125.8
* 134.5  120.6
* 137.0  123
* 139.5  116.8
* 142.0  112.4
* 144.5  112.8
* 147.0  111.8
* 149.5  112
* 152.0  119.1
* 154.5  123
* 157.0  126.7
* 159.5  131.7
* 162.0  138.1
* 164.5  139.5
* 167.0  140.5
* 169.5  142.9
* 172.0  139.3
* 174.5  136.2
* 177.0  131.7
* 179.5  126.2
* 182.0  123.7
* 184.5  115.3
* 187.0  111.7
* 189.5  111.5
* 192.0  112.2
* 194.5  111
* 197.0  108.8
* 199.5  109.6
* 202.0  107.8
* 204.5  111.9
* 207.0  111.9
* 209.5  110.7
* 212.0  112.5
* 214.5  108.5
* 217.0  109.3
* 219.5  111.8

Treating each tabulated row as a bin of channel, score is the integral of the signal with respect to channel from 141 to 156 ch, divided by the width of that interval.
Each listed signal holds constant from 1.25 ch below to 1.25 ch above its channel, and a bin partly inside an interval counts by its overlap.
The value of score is 115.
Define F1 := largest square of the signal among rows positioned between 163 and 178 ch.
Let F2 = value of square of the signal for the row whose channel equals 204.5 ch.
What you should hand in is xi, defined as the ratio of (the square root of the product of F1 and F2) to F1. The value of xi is 0.78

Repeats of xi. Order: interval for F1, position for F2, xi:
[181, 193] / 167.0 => 1.14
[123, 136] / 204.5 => 0.89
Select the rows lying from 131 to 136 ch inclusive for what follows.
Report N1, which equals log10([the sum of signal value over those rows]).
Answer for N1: 2.39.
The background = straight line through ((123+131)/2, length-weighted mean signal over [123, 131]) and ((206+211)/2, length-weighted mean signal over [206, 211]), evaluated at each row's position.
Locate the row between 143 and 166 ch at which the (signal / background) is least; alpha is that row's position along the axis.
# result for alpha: 147.0 ch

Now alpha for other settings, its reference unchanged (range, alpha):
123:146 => 142.0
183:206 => 202.0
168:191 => 187.0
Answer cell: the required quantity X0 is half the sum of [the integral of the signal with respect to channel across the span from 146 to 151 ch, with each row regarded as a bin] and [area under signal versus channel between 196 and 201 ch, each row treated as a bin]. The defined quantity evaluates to 554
